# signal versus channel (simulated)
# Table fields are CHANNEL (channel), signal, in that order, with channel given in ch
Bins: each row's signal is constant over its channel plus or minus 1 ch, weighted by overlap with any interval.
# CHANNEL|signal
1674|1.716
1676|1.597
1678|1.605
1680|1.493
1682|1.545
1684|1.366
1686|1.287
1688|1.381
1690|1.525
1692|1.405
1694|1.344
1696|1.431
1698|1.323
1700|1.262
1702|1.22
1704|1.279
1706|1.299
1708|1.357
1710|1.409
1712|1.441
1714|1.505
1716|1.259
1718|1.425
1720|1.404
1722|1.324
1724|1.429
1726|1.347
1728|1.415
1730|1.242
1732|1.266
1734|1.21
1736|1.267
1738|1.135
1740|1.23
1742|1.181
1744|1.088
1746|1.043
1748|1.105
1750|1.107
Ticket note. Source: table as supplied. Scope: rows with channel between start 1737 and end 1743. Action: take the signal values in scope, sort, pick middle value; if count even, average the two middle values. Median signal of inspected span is 1.18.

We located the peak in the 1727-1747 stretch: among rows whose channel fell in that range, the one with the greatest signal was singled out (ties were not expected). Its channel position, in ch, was 1728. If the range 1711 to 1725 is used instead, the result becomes 1714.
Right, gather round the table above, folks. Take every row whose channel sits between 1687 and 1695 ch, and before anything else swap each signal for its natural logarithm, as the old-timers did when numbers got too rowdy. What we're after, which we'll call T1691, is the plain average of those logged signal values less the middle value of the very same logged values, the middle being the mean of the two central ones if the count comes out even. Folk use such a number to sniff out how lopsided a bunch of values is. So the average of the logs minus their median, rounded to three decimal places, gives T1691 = 0.014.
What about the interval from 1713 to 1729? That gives -0.016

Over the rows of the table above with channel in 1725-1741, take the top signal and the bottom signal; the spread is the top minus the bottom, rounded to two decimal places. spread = 0.28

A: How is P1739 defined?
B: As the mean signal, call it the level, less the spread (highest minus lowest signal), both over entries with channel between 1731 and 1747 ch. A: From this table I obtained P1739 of 0.95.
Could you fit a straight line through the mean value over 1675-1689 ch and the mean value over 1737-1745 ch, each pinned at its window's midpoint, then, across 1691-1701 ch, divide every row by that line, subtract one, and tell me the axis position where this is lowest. 1700 ch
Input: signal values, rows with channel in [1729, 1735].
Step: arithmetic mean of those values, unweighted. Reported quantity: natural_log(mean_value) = 0.21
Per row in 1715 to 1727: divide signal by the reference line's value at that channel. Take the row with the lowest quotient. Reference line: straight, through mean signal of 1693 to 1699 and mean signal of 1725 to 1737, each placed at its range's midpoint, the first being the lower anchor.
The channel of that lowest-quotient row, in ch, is 1716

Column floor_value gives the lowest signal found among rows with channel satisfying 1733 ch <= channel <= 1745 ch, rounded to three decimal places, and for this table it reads 1.088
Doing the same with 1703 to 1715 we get 1.279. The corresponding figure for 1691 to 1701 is 1.262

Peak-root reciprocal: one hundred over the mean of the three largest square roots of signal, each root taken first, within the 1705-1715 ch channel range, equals 83.0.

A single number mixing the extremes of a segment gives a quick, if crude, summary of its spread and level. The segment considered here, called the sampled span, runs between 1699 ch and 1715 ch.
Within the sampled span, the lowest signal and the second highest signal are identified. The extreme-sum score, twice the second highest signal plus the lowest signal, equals 4.10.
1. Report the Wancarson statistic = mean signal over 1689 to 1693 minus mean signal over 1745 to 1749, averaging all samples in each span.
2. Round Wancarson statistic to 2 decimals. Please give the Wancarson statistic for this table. 0.39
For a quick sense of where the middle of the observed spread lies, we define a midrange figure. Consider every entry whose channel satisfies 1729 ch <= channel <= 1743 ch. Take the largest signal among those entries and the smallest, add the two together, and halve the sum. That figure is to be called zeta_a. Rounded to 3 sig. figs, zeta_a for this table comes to 1.20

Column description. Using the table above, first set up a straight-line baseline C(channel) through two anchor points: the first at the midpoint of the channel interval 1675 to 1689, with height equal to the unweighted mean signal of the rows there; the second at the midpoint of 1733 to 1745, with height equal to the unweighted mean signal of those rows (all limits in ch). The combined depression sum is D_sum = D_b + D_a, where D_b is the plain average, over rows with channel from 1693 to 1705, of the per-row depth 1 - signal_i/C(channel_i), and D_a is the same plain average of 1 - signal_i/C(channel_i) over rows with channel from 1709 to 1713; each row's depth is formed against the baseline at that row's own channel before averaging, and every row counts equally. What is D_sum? -0.023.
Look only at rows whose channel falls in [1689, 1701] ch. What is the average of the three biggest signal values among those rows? 1.45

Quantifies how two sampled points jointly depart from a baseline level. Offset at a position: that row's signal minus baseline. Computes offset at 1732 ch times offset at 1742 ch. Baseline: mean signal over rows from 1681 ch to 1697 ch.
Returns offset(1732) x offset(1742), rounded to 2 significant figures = 0.033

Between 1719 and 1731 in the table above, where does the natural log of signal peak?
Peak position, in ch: 1724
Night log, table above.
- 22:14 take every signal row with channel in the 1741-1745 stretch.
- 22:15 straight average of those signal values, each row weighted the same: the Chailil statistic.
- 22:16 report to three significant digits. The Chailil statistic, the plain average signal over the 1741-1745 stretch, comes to 1.13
